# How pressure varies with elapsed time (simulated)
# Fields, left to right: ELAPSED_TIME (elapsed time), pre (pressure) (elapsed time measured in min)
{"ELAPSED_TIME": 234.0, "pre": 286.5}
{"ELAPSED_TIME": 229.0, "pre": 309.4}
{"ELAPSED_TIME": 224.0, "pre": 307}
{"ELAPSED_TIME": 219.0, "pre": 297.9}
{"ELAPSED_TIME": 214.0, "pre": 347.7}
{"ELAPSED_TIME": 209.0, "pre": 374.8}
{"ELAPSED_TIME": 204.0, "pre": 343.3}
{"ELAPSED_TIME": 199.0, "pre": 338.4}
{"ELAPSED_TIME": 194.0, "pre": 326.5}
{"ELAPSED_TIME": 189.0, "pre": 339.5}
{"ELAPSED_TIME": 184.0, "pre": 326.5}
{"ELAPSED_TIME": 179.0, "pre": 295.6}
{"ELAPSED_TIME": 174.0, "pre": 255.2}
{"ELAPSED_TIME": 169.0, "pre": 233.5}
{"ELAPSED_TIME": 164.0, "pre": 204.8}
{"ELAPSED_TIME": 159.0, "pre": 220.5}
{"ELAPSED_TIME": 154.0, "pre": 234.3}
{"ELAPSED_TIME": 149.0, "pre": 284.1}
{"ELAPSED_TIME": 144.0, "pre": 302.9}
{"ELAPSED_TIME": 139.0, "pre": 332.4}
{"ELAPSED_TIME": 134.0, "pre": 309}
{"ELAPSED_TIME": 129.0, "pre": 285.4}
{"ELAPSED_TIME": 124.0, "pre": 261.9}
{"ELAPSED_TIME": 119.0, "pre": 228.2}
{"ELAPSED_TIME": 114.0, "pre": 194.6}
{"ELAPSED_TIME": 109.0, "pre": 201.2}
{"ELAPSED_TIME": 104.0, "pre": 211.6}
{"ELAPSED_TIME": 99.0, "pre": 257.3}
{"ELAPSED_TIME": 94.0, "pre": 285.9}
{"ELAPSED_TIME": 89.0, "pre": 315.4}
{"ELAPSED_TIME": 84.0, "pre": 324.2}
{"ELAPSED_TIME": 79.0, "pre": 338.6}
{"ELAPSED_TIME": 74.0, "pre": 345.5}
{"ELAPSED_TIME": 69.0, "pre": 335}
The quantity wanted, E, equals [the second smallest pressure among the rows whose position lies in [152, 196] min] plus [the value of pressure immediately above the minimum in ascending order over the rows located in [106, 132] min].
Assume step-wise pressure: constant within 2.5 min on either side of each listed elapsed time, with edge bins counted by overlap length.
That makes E 422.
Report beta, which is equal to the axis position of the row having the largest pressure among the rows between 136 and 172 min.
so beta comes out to 139.0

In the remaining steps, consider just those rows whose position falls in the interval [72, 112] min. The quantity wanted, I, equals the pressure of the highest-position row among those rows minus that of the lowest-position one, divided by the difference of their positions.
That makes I -4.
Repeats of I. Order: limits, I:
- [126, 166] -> -2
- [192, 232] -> 0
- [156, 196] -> 3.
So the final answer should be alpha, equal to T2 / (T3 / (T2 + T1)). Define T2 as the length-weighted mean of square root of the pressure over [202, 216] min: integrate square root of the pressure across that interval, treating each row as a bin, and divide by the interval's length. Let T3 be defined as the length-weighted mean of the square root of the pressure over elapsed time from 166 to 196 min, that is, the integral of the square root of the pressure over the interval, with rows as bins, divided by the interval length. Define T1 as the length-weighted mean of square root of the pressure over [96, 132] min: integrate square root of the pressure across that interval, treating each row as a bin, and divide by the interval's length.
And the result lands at 37.7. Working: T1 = 15.3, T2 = 19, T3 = 17.1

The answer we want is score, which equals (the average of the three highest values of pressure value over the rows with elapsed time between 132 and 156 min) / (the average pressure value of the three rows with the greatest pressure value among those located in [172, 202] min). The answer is 0.94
